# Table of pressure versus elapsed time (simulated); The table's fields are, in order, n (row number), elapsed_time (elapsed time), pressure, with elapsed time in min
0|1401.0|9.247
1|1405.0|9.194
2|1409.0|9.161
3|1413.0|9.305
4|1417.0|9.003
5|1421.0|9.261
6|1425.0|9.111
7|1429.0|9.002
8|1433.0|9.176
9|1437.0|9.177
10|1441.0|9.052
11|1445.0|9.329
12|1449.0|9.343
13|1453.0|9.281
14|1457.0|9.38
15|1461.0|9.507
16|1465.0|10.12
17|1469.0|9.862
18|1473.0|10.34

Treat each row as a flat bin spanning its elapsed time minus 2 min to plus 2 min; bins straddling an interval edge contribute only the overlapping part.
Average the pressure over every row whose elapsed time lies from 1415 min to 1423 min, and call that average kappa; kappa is 9.13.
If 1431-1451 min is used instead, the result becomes 9.22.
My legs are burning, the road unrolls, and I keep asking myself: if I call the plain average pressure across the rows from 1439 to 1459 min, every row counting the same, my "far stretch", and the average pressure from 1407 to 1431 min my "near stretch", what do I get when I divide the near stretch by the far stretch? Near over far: 0.99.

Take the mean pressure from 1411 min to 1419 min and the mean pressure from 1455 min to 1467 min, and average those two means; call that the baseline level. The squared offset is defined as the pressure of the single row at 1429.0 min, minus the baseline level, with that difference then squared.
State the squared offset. 0.168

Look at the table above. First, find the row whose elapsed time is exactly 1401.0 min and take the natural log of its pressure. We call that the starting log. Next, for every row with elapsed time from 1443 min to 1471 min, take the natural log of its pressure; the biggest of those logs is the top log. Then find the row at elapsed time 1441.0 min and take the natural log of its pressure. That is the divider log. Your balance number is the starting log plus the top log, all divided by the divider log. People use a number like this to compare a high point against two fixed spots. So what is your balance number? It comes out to 2.06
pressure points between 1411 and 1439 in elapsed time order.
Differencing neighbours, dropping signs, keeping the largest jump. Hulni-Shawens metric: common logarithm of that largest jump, -0.52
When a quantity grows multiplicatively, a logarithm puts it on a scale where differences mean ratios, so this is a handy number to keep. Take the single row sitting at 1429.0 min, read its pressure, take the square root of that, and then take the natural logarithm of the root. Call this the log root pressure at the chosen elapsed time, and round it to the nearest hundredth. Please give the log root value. 1.10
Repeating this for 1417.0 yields 1.10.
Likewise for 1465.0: 1.16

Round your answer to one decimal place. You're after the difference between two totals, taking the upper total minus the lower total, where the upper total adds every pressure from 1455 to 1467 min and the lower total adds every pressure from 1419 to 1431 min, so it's 1.6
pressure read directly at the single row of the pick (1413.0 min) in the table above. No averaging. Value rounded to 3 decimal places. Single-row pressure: 9.305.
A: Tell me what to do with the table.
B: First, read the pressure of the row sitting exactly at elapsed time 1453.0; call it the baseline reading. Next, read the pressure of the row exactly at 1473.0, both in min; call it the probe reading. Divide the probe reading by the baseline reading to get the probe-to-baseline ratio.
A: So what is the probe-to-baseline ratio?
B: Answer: 1.11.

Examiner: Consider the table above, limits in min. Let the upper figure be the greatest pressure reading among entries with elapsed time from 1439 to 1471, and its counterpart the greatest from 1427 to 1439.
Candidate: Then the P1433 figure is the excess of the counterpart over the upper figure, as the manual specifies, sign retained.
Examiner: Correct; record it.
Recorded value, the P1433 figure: -0.94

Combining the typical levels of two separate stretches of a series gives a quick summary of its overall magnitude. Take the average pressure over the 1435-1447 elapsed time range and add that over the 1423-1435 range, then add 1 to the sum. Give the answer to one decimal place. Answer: 19.3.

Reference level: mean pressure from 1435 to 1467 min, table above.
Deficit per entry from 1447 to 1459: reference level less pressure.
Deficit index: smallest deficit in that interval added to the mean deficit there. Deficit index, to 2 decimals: 0.08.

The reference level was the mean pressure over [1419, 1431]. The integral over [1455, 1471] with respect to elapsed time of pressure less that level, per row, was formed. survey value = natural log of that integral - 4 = -1.8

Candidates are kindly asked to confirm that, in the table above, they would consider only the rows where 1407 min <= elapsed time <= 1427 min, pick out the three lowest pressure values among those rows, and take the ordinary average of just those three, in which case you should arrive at 9.09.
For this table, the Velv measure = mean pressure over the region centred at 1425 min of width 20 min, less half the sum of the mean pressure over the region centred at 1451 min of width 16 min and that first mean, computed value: -0.11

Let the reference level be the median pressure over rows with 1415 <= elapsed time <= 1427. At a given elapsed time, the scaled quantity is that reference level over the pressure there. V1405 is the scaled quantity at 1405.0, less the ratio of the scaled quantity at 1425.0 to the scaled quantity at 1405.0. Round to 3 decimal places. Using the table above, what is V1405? -0.018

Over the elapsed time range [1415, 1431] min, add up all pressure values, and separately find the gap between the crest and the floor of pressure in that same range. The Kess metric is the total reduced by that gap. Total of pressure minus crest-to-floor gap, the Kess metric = 36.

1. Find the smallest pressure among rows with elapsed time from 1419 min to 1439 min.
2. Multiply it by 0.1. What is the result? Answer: 0.9002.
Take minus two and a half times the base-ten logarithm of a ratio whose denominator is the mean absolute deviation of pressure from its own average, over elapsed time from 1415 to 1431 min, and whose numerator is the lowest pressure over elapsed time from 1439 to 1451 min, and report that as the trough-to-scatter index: -4.99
